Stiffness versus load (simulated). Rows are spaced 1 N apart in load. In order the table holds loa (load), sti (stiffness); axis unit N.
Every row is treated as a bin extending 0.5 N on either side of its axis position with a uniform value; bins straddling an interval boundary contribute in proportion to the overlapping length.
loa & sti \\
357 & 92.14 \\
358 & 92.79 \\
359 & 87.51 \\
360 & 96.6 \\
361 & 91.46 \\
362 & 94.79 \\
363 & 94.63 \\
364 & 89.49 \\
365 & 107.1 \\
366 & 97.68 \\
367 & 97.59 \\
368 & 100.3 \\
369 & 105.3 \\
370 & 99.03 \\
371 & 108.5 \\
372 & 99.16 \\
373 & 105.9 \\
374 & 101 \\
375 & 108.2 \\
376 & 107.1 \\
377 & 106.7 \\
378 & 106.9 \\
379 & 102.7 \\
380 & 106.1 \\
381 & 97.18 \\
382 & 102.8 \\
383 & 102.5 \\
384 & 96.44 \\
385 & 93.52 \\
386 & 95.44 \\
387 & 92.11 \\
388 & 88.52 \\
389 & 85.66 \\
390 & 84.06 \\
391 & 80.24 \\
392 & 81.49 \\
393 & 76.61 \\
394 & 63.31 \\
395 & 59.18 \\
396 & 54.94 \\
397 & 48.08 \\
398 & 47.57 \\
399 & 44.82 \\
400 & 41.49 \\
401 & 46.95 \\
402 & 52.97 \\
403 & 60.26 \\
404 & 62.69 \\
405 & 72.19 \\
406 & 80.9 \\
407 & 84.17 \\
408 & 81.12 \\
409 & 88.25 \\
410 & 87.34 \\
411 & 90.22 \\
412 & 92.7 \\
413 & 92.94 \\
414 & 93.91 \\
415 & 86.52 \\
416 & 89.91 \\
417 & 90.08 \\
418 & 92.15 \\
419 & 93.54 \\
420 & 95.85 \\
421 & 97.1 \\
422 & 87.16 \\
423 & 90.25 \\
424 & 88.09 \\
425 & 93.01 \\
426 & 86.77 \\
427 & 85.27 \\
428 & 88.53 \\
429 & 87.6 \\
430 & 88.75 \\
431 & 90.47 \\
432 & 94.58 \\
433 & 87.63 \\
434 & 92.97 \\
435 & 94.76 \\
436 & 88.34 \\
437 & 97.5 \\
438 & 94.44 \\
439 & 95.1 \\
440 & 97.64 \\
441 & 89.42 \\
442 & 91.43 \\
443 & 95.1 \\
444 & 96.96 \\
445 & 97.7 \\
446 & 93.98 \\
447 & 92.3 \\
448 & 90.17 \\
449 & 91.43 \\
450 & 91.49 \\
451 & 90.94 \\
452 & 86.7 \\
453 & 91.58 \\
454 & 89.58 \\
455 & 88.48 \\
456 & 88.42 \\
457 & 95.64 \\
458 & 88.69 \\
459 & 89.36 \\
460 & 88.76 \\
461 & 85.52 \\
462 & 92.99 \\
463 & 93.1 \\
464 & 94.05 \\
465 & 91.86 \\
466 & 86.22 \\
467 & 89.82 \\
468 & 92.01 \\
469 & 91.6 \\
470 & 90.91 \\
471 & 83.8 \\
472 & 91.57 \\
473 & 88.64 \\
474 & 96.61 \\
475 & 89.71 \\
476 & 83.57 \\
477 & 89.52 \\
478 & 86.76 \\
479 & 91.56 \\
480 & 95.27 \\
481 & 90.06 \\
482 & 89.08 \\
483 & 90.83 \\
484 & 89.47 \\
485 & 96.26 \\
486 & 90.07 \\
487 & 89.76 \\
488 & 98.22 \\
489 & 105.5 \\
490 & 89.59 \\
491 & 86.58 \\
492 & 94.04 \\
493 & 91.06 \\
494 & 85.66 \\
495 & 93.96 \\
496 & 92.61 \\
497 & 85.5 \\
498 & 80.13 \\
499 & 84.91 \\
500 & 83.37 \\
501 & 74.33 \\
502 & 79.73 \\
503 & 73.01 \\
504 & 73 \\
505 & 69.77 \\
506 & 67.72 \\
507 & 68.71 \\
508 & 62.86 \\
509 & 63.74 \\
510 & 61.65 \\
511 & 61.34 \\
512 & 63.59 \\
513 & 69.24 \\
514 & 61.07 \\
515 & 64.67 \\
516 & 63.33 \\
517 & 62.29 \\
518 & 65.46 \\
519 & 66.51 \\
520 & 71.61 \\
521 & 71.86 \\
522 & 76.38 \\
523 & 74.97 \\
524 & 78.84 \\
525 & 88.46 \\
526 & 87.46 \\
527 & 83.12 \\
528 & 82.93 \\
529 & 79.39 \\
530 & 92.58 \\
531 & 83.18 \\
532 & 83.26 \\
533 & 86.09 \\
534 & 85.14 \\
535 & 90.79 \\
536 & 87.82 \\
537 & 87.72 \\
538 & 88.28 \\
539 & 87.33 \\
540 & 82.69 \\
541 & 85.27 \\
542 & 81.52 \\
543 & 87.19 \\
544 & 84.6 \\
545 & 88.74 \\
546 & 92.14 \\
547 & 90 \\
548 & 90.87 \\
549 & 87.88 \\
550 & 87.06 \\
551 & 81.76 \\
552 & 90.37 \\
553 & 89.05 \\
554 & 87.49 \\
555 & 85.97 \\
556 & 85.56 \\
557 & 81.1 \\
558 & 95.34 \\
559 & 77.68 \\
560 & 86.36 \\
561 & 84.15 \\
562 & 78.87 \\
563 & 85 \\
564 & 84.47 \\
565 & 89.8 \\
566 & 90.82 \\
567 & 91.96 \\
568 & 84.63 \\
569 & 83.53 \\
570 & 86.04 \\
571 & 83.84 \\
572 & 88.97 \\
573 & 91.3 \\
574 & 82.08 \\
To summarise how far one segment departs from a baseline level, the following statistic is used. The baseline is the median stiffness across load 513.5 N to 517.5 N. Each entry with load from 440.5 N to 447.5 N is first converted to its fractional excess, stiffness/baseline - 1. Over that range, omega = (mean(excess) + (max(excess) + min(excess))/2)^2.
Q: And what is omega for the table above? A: 1.0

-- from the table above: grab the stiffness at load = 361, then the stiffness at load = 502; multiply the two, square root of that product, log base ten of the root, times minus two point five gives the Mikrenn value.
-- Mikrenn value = -4.83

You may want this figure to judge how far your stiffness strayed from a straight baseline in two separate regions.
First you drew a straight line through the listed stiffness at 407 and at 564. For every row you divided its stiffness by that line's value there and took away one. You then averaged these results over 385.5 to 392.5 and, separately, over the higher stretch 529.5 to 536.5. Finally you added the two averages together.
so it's 0.062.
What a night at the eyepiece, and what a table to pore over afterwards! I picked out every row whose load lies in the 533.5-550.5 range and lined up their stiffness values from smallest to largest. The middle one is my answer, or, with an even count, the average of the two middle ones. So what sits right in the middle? 88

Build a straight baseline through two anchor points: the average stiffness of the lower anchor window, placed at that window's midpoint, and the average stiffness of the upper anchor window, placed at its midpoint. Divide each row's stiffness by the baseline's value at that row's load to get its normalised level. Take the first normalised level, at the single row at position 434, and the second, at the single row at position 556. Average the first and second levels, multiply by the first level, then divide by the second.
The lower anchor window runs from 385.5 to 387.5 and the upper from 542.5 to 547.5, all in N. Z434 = 1.0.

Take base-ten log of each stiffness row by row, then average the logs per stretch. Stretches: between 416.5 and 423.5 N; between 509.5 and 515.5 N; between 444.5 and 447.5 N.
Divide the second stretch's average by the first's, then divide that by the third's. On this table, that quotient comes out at 0.464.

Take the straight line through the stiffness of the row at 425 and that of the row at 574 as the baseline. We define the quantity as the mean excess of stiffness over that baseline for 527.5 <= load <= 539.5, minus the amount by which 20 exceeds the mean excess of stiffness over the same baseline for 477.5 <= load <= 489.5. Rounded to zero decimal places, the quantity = -15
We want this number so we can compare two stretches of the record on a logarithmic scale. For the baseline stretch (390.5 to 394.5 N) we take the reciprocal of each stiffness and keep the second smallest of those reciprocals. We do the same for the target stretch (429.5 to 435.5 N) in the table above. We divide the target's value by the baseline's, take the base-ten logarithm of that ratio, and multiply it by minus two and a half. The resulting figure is 0.18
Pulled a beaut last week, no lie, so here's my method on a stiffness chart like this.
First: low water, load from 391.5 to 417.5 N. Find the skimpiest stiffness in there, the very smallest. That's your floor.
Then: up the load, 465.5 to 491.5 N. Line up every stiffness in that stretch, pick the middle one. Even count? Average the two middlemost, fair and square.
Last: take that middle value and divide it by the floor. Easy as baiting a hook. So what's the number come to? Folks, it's 2.17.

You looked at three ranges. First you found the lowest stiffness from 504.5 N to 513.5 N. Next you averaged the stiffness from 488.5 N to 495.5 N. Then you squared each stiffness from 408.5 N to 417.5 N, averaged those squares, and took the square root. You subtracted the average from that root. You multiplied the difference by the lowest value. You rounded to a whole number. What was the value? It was -129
